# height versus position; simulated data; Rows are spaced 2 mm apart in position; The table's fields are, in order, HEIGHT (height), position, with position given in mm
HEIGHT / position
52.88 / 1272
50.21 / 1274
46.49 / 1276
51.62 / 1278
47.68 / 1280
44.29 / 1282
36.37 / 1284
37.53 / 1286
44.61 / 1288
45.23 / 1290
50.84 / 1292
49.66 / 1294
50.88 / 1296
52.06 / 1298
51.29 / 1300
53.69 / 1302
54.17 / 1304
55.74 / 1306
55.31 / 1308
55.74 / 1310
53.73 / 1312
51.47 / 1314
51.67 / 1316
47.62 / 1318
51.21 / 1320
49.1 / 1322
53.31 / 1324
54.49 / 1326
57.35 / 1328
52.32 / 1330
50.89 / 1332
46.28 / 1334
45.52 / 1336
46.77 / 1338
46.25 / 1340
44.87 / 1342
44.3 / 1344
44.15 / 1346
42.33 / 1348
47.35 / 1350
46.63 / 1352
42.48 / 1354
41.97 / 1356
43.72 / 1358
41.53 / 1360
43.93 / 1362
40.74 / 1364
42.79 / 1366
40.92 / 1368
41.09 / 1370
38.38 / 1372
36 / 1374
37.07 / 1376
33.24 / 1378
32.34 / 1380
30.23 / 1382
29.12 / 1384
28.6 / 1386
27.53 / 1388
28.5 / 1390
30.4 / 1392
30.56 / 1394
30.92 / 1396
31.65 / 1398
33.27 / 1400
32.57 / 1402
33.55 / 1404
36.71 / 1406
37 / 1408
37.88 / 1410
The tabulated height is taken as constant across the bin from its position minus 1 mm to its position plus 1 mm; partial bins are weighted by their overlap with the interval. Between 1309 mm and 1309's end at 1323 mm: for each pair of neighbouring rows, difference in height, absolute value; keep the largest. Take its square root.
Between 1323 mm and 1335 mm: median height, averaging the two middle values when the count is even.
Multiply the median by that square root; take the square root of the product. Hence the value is 10.3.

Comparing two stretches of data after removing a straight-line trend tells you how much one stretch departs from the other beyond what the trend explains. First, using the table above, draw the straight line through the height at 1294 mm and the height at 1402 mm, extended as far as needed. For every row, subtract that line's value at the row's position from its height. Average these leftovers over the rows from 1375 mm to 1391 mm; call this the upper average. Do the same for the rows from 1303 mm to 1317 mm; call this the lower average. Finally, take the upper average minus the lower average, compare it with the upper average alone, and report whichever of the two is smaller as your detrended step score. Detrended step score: -12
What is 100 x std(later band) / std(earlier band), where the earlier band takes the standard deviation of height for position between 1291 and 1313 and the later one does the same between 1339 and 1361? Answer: 92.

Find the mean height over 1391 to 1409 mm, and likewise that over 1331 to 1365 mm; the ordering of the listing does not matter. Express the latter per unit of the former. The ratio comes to 1.4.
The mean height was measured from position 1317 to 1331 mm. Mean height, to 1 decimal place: 52.2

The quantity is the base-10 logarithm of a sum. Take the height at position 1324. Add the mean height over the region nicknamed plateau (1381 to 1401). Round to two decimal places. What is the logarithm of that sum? 1.92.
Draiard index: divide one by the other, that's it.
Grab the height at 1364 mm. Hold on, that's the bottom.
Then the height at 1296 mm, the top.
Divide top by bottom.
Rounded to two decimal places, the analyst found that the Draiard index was 1.25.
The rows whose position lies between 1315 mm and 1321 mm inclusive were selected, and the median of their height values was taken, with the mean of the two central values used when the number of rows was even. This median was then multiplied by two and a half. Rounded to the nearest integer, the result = 128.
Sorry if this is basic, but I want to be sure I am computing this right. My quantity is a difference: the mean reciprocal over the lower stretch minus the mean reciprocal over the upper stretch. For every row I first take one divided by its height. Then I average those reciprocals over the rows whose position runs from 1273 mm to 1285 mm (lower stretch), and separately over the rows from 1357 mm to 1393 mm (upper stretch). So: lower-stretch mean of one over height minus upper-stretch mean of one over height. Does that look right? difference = -0.0066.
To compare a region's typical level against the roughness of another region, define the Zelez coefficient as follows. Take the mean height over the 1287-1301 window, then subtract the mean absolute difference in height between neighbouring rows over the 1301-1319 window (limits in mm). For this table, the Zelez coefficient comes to 47.8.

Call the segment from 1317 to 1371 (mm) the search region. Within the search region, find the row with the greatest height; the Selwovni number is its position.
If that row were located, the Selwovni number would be 1328 mm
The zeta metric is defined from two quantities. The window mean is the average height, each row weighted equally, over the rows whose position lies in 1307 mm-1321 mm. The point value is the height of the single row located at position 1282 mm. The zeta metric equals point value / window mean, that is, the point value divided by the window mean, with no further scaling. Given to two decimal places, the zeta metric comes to 0.85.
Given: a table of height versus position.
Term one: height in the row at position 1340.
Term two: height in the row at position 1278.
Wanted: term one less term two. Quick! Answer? -5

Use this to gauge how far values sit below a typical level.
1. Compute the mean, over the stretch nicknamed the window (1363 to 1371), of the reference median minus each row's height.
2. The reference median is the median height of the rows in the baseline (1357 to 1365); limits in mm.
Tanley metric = 1.2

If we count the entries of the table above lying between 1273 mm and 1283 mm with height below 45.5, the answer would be 1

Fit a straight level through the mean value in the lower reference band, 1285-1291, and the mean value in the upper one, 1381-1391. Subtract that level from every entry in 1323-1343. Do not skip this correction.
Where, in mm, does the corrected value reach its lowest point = 1336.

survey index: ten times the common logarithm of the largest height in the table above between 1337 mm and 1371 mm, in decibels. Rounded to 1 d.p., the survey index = 16.8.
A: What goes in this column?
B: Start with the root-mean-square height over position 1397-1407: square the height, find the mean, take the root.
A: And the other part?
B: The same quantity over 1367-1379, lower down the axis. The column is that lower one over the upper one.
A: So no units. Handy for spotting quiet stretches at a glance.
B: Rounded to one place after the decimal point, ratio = 1.1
